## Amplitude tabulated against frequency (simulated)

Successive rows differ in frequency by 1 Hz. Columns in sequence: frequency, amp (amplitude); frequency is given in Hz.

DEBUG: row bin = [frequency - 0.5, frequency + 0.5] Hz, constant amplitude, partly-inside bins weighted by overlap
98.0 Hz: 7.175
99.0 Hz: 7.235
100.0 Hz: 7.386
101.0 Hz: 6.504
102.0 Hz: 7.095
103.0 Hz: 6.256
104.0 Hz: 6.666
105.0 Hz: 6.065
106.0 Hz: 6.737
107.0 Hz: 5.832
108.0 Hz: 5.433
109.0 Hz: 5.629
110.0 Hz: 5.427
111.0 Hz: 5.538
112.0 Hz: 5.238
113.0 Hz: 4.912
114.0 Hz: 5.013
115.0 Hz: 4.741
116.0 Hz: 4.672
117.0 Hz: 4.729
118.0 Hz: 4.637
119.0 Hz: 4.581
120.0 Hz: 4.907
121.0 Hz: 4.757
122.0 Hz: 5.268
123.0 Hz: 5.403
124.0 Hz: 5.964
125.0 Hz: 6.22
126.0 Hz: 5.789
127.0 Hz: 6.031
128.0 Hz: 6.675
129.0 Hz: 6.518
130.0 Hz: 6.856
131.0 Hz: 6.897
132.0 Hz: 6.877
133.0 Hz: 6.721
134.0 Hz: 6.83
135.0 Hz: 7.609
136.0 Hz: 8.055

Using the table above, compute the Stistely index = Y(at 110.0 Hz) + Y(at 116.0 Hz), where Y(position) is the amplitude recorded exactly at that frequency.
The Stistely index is 10.1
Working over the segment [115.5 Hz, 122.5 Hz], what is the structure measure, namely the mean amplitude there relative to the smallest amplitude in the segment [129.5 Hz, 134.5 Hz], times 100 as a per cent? 71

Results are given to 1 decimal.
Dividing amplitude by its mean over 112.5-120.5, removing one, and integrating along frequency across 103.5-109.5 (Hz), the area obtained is 1.6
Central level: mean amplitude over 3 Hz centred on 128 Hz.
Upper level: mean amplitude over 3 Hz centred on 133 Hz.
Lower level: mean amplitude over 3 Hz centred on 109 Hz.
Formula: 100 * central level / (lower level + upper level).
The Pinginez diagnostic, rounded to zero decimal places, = 52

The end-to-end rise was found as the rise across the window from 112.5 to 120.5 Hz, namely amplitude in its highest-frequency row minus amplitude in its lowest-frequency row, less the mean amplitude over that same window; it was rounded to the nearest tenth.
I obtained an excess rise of -4.8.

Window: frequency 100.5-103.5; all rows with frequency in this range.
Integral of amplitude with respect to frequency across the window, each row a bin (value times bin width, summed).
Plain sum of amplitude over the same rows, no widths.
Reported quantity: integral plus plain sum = 39.7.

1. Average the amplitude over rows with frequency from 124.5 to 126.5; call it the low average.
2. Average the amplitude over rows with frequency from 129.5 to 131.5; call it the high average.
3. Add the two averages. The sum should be 12.9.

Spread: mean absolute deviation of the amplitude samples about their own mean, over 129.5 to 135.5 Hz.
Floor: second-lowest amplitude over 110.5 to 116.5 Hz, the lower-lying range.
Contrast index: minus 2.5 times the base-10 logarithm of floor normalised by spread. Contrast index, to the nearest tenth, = -3.4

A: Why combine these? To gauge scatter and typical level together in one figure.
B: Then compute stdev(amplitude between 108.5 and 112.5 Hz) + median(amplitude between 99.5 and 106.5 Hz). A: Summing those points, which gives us 6.8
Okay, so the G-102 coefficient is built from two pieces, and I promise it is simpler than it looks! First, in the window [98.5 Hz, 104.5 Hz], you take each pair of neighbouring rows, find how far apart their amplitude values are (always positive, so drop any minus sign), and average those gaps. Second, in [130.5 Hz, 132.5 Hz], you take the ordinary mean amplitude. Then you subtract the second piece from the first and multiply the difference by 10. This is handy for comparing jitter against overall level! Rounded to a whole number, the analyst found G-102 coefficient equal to -63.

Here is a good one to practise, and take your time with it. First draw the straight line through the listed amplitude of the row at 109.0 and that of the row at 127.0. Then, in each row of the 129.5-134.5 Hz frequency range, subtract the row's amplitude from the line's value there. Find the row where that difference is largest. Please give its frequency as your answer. 133.0 Hz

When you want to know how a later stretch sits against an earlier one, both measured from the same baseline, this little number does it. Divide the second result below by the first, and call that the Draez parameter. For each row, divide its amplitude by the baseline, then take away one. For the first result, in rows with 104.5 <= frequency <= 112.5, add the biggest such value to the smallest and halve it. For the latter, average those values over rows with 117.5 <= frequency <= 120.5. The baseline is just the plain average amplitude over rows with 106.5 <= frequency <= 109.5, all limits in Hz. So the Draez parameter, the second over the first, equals -2.6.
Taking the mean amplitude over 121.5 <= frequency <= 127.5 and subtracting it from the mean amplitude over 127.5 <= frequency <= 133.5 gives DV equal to 1.0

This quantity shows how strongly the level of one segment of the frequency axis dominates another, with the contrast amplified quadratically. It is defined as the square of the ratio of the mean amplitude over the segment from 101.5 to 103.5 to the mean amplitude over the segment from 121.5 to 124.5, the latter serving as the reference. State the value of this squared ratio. 1.45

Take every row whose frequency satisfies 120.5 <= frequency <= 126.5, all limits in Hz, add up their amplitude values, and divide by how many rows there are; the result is 5.6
